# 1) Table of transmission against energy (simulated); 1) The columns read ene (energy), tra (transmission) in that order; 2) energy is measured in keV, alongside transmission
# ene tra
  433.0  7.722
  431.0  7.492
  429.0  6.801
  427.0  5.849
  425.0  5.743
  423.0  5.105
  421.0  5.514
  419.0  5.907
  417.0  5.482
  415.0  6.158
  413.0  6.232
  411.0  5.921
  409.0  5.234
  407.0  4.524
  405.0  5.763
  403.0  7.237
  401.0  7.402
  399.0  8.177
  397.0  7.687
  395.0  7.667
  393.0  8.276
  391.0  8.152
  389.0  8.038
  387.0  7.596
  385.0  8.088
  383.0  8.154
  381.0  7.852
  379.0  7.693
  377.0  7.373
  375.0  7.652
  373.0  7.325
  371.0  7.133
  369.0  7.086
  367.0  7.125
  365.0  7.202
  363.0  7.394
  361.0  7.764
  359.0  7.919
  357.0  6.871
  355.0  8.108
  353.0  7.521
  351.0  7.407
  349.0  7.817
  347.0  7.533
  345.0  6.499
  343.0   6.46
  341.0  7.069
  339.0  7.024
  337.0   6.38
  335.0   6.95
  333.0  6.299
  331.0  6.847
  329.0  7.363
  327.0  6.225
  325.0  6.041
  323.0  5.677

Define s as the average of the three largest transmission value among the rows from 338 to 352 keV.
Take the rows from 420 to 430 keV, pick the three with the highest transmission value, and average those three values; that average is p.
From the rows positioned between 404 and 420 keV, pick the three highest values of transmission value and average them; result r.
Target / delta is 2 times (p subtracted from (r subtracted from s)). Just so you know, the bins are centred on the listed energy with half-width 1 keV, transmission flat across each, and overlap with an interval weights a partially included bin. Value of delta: -9.3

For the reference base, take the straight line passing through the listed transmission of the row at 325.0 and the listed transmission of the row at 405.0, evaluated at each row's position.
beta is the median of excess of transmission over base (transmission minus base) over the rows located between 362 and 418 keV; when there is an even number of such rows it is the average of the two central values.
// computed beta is 1.50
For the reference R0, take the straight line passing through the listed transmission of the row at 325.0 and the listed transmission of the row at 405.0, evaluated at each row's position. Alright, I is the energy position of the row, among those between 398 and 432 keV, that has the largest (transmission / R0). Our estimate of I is 399.0 keV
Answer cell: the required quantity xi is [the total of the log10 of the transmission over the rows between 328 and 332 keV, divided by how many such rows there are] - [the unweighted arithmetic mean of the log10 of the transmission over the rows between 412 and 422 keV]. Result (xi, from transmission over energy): 0.08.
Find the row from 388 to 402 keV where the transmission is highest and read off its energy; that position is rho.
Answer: 393.0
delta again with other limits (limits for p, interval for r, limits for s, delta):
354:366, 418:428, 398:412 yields -12.3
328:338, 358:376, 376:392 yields -13.4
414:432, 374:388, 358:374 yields -14.3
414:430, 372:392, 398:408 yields -13.6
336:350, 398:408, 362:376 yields -15.2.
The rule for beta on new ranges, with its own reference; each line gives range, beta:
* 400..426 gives 0.05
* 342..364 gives 1.57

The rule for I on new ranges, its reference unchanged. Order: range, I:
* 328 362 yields 355.0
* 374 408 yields 393.0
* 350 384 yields 383.0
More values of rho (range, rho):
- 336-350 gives 349.0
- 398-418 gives 399.0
